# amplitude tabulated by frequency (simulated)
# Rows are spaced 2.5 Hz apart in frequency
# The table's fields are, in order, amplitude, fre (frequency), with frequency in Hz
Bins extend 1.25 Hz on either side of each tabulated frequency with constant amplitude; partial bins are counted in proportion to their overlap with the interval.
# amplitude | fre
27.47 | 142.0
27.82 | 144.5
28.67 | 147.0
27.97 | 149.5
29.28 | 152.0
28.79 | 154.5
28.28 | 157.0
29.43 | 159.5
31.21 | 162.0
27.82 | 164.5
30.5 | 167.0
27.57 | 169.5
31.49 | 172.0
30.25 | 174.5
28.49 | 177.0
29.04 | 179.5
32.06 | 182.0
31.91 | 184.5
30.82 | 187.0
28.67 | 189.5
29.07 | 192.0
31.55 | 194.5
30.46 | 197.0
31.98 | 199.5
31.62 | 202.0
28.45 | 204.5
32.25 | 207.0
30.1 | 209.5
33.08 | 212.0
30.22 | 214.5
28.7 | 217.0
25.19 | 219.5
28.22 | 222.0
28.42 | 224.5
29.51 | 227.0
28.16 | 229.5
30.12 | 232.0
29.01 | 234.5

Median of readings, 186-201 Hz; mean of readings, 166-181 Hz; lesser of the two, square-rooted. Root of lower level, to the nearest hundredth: 5.44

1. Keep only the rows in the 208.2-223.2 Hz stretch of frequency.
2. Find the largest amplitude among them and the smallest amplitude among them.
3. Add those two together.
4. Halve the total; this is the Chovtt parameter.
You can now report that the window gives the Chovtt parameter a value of 29.1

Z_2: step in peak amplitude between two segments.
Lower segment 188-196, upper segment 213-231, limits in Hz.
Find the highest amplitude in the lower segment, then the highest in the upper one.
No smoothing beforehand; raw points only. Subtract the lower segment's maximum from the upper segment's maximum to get -1.3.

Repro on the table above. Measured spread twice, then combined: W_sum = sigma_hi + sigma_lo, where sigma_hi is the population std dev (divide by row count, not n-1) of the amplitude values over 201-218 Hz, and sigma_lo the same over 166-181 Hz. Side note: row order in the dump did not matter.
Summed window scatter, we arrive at 2.95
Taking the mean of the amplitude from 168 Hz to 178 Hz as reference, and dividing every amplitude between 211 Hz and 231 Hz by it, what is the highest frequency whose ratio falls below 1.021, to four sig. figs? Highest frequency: 229.5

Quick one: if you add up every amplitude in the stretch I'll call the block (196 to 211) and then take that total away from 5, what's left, -180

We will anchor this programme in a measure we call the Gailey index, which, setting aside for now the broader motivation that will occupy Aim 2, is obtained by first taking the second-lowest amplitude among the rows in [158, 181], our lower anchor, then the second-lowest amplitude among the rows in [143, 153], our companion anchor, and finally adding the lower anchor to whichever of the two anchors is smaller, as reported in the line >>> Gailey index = 55.6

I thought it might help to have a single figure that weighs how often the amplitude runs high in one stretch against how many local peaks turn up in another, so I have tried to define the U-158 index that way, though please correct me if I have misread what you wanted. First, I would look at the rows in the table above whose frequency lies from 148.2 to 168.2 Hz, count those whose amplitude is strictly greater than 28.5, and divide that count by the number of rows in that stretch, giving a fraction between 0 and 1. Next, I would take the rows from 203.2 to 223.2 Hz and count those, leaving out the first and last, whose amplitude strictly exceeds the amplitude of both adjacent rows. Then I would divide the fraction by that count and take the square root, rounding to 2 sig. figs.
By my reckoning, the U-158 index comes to 0.56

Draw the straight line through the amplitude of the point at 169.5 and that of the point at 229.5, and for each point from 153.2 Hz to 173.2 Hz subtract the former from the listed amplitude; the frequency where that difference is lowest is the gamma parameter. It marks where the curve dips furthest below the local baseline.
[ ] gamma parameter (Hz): 169.5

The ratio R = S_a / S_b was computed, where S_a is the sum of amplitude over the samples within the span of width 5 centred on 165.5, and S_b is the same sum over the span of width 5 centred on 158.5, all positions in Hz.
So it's 1.01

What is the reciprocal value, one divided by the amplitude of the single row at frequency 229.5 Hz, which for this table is 0.0355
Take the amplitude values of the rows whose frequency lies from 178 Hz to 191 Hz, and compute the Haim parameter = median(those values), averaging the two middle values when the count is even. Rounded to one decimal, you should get 30.8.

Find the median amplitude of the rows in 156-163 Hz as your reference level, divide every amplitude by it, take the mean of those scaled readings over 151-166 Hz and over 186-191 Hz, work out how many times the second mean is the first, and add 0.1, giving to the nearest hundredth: 1.12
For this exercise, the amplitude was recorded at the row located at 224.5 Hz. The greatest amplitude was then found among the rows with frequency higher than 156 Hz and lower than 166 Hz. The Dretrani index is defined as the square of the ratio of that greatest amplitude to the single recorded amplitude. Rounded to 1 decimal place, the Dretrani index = 1.2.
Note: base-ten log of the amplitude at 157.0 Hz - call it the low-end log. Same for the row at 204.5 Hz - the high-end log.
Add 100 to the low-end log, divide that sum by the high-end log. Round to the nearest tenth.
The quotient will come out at 69.8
